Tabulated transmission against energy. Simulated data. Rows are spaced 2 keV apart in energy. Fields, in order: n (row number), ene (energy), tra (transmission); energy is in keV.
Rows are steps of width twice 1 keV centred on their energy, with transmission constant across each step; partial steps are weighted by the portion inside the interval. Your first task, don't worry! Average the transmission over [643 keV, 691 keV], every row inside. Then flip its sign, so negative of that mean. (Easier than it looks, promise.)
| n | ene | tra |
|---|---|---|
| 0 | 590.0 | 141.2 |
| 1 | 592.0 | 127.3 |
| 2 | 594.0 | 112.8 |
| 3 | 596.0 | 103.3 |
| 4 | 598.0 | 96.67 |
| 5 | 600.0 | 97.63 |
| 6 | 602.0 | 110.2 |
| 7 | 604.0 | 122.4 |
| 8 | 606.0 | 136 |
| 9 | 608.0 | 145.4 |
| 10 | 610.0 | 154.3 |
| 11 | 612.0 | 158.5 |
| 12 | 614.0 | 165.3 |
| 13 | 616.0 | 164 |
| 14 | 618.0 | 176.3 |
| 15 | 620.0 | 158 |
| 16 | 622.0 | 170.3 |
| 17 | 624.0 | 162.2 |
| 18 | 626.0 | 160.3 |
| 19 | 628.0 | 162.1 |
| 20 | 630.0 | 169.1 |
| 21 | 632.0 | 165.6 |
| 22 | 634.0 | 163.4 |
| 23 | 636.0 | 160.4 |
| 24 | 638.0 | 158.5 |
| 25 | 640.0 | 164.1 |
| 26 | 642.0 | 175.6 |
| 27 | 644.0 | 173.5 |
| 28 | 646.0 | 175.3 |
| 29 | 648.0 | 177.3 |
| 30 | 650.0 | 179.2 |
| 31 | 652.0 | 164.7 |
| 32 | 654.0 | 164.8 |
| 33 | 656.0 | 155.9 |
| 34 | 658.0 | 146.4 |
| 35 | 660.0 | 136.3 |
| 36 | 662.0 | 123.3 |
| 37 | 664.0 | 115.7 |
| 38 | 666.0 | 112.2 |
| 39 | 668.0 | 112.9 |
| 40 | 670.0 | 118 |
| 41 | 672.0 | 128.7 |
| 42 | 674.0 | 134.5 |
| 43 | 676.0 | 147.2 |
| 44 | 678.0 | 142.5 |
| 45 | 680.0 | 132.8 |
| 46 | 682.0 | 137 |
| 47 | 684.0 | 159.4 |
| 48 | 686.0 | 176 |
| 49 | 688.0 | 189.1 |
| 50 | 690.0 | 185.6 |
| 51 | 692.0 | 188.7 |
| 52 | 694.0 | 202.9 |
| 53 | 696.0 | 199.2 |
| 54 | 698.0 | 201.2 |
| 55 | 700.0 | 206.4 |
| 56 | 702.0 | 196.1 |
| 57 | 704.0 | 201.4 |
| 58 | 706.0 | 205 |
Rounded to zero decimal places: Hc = -150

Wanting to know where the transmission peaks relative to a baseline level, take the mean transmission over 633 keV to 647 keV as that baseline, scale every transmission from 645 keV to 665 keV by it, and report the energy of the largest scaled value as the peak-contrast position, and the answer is 650.0 keV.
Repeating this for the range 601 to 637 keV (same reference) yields 618.0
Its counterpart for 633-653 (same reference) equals 650.0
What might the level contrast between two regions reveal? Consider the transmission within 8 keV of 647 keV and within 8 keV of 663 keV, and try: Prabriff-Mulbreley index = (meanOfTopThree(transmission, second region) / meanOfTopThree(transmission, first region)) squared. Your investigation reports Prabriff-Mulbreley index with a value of 0.68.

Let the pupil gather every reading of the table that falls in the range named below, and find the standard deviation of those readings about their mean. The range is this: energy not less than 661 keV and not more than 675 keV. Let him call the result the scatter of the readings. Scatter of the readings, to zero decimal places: 8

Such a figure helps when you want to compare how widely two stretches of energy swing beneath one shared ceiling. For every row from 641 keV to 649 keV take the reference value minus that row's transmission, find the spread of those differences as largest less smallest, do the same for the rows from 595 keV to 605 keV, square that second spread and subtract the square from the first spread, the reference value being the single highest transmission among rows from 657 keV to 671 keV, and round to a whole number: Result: -658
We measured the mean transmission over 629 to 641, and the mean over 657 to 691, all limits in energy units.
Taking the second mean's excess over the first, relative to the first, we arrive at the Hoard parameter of -0.14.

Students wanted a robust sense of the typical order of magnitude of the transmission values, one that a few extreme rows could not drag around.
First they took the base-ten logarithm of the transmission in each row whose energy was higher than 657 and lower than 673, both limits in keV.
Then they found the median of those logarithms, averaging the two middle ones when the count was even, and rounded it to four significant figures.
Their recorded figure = 2.081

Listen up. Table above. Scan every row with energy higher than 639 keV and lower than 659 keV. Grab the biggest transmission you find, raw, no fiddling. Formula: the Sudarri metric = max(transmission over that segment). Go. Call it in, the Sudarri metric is 179.2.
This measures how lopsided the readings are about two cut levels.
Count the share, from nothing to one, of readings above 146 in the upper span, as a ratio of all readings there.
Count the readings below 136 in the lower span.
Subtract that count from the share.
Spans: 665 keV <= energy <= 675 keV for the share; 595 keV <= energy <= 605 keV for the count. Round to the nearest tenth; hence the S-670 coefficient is -5.0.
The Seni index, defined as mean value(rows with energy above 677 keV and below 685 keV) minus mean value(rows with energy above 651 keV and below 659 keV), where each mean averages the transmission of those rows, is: -15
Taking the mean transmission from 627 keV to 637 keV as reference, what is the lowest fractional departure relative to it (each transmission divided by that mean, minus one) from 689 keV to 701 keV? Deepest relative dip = 0.13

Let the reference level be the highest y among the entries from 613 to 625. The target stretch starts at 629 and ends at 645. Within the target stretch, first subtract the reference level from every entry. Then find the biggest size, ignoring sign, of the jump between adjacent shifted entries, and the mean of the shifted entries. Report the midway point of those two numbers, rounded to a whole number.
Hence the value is 1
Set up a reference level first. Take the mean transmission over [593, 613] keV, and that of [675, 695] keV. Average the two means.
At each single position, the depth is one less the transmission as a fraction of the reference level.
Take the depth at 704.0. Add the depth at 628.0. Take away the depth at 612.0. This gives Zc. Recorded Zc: -0.41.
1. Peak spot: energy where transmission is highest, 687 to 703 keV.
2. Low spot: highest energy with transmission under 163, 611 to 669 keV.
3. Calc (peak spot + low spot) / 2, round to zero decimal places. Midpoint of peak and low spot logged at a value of 684 keV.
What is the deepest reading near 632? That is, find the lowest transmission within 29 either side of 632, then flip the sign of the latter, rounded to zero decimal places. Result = -122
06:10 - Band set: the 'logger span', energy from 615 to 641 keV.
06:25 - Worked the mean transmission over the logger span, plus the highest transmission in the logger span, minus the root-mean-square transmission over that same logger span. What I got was 176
